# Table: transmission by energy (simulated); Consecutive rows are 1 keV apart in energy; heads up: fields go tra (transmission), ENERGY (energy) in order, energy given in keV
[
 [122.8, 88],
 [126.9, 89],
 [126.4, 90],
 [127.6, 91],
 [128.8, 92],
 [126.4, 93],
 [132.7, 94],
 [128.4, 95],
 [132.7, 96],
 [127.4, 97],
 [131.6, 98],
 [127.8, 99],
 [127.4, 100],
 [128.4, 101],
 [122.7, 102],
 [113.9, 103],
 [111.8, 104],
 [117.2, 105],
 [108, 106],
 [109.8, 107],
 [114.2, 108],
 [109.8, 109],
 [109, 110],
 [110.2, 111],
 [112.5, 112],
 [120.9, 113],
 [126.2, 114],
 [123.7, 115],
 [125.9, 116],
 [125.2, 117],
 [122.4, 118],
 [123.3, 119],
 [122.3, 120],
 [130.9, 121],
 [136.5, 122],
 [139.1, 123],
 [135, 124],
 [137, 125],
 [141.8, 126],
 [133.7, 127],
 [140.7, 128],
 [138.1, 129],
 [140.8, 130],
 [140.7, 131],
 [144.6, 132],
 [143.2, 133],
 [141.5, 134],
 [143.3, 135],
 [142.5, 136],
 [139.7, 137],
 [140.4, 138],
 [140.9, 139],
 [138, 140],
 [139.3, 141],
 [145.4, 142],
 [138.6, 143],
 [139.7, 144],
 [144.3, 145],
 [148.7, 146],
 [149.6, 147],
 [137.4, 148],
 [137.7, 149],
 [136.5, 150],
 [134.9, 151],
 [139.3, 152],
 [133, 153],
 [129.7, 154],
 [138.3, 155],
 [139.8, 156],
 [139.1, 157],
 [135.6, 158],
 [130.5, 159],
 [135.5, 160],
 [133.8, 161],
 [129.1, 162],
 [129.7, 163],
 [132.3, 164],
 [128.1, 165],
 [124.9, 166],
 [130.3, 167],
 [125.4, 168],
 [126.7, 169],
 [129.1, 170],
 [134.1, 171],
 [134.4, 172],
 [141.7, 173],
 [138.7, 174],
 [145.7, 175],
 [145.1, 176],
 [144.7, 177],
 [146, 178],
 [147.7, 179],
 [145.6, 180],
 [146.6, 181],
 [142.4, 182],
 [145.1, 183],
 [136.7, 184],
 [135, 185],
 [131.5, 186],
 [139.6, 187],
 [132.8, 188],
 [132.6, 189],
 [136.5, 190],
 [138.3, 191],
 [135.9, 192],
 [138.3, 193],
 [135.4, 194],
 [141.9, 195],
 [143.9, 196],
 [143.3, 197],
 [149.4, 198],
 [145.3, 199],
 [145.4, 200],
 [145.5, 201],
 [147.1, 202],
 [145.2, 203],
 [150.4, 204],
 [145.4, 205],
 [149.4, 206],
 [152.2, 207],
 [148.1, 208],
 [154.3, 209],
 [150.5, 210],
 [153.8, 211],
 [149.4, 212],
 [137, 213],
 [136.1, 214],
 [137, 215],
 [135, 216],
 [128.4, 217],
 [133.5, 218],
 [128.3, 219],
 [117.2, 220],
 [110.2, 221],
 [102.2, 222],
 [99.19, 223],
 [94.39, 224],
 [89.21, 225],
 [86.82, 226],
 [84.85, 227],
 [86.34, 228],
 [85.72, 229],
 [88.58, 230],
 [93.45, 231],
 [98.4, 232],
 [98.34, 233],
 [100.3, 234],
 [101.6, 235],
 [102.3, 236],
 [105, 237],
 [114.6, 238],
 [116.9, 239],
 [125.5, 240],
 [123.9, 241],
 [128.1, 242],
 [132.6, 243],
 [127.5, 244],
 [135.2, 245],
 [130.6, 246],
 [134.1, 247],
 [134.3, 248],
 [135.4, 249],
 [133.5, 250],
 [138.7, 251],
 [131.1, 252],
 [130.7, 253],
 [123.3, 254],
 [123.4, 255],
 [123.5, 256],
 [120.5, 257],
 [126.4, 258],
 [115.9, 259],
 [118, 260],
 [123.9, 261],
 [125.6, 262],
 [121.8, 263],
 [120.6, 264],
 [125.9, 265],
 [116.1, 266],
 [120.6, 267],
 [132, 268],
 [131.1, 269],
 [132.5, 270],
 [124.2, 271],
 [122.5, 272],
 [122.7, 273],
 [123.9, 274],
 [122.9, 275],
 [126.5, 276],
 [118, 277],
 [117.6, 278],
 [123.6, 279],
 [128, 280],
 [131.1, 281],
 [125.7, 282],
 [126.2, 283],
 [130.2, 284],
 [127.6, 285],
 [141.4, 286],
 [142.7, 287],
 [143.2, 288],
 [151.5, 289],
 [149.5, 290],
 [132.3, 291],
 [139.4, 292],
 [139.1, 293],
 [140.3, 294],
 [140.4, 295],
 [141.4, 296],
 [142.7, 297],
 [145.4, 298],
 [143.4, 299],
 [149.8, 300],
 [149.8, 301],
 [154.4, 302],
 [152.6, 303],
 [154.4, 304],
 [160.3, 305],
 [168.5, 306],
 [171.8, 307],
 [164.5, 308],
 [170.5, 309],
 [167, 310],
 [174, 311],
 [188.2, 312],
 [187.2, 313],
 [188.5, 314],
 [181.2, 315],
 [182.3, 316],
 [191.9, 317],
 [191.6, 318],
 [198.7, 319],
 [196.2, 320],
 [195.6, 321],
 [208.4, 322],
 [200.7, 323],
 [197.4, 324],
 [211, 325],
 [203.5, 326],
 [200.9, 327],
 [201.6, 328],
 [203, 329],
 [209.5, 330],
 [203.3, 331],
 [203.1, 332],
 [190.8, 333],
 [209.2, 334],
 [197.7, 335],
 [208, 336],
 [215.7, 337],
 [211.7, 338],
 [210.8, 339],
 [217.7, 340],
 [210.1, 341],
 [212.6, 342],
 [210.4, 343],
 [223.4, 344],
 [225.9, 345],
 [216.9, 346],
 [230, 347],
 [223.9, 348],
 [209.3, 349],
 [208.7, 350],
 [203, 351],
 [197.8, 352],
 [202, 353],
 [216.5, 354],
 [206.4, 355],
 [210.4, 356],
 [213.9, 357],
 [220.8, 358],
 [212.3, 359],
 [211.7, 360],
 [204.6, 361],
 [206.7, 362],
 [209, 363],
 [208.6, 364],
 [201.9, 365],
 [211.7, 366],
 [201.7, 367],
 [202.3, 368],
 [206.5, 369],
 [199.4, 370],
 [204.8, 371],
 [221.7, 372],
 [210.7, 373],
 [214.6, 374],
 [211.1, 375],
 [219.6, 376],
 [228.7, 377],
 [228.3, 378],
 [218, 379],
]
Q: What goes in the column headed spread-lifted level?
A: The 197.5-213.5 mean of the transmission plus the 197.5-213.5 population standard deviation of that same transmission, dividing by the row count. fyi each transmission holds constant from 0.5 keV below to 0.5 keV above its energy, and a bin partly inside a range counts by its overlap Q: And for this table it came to 152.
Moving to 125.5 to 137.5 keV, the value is 144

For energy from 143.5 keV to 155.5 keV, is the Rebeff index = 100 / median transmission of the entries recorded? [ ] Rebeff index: 0.725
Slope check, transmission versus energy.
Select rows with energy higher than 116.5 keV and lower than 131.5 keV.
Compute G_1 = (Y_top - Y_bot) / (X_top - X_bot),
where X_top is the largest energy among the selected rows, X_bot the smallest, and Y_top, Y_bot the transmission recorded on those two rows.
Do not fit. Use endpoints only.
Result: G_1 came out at 1.1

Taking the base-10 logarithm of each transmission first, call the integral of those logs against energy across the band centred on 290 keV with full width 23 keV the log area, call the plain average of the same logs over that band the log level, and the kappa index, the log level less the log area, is -47.1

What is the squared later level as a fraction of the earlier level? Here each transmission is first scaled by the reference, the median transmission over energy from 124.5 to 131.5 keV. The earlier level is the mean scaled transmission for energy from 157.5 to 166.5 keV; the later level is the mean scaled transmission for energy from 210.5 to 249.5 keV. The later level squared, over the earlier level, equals 0.7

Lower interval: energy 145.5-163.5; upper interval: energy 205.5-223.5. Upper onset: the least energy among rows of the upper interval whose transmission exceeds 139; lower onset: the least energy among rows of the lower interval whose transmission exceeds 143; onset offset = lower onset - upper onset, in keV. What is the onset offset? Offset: -60 keV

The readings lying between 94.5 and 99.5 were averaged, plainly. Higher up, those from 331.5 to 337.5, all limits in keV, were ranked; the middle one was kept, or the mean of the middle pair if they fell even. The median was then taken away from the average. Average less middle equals -76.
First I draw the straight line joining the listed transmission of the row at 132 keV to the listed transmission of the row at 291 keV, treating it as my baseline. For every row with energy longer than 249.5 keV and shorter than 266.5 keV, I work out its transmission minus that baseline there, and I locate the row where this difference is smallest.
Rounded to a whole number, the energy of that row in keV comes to 259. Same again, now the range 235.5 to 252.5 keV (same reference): 236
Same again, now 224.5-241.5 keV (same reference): 227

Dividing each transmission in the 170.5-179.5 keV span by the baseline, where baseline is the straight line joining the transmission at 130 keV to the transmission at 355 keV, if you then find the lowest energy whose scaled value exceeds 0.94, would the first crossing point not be 175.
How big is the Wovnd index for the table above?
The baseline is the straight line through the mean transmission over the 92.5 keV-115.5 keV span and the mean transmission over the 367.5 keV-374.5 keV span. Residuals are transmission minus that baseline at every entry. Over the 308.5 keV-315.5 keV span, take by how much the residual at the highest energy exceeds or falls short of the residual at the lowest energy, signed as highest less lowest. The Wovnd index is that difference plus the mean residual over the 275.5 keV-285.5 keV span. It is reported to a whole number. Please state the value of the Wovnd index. -45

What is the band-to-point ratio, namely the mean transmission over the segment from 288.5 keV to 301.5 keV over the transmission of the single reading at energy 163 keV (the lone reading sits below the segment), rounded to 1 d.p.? 1.1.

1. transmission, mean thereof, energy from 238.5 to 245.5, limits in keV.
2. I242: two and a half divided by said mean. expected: 0.0197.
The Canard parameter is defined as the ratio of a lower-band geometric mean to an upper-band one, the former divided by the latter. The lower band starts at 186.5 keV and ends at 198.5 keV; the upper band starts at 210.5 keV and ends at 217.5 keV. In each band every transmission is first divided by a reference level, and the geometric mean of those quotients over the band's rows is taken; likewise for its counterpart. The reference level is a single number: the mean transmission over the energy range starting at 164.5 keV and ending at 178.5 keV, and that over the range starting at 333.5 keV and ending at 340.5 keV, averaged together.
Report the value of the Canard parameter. 1.00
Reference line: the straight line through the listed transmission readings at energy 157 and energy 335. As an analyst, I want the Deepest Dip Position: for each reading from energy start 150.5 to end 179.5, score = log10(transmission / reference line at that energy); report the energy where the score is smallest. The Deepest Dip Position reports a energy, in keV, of 168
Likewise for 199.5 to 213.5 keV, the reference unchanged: 213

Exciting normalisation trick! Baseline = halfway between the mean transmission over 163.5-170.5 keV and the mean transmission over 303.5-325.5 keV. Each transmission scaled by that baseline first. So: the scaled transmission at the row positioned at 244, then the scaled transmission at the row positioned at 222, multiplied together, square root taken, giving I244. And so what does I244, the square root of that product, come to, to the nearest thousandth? 0.731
